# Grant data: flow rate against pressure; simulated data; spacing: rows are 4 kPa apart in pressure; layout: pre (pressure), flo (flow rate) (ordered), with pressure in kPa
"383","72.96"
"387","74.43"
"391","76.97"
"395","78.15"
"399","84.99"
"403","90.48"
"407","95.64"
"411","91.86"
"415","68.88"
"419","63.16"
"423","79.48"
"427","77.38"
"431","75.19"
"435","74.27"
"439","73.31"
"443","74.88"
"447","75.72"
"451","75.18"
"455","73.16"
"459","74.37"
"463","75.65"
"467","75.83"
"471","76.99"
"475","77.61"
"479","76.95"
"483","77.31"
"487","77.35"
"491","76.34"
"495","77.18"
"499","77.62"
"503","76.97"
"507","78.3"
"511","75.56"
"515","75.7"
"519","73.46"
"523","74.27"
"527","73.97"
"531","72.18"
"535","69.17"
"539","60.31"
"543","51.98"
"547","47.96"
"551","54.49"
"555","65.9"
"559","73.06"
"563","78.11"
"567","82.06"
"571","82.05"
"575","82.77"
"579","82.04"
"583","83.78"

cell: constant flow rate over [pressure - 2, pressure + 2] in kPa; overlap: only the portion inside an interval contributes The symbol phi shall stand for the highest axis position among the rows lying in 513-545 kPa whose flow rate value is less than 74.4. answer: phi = 543 kPa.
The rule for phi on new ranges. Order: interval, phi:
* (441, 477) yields 459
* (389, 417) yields 415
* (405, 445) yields 439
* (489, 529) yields 527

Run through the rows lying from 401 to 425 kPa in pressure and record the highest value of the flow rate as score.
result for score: 95.64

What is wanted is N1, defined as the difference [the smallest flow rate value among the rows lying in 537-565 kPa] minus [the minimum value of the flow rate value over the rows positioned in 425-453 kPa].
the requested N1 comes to -25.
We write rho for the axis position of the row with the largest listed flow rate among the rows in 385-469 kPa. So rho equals 407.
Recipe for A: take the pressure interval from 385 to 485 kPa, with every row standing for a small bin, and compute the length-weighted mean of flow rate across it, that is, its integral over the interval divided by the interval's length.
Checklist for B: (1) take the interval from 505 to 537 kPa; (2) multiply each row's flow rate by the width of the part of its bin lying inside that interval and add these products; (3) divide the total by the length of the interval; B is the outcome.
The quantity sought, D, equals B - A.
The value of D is -3.4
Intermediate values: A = 77.5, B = 74.1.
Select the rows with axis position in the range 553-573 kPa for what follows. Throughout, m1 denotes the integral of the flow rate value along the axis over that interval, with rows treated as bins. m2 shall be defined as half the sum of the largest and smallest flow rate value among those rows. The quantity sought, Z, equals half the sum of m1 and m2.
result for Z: 799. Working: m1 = 1525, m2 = 74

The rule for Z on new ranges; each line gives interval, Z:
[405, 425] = 838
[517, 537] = 762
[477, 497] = 809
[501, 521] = 798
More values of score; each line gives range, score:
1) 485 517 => 78.3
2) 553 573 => 82.06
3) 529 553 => 72.18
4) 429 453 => 75.72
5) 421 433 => 79.48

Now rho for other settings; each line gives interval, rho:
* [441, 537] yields 507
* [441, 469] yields 467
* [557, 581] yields 575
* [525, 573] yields 567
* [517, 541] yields 523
